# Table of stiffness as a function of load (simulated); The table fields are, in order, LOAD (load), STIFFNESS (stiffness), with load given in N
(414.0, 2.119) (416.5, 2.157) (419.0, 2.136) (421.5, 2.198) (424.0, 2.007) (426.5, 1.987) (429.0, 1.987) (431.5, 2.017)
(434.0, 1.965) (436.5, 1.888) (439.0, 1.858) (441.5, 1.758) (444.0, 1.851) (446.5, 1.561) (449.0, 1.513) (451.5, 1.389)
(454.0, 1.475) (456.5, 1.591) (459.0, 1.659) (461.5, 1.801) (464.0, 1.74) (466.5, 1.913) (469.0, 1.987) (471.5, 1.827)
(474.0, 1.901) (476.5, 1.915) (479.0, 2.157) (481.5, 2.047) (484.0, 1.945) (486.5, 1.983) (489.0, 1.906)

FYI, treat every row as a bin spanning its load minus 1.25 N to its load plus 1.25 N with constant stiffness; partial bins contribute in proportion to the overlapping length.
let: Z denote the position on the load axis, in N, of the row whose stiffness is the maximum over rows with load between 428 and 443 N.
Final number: 431.5 N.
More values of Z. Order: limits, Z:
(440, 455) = 444.0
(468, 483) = 479.0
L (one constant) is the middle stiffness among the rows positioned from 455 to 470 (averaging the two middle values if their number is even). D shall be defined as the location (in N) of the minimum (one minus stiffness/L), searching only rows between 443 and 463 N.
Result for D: 444.0 N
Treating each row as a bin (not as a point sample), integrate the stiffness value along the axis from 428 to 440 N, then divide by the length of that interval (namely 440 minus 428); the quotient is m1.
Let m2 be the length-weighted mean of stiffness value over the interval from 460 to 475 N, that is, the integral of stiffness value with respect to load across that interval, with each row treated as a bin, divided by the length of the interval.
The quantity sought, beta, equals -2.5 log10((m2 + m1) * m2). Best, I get -2.12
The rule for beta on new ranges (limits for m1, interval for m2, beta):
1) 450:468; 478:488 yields -2.18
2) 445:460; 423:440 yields -2.09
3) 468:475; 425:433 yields -2.23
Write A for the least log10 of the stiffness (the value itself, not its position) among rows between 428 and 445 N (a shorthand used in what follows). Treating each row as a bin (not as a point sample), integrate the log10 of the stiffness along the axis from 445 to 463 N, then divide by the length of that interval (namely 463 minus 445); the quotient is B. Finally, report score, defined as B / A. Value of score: 0.8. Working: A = 0.25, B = 0.196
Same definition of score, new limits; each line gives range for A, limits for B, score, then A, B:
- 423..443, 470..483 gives 1.2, 0.25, 0.294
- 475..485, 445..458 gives 0.6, 0.28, 0.180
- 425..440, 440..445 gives 1.0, 0.27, 0.256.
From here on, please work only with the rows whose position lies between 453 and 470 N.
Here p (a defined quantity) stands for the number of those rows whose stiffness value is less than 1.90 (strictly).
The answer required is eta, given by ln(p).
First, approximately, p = 5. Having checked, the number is 1.6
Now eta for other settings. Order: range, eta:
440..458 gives 1.9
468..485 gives 0.0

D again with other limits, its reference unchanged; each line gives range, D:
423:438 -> 431.5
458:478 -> 469.0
